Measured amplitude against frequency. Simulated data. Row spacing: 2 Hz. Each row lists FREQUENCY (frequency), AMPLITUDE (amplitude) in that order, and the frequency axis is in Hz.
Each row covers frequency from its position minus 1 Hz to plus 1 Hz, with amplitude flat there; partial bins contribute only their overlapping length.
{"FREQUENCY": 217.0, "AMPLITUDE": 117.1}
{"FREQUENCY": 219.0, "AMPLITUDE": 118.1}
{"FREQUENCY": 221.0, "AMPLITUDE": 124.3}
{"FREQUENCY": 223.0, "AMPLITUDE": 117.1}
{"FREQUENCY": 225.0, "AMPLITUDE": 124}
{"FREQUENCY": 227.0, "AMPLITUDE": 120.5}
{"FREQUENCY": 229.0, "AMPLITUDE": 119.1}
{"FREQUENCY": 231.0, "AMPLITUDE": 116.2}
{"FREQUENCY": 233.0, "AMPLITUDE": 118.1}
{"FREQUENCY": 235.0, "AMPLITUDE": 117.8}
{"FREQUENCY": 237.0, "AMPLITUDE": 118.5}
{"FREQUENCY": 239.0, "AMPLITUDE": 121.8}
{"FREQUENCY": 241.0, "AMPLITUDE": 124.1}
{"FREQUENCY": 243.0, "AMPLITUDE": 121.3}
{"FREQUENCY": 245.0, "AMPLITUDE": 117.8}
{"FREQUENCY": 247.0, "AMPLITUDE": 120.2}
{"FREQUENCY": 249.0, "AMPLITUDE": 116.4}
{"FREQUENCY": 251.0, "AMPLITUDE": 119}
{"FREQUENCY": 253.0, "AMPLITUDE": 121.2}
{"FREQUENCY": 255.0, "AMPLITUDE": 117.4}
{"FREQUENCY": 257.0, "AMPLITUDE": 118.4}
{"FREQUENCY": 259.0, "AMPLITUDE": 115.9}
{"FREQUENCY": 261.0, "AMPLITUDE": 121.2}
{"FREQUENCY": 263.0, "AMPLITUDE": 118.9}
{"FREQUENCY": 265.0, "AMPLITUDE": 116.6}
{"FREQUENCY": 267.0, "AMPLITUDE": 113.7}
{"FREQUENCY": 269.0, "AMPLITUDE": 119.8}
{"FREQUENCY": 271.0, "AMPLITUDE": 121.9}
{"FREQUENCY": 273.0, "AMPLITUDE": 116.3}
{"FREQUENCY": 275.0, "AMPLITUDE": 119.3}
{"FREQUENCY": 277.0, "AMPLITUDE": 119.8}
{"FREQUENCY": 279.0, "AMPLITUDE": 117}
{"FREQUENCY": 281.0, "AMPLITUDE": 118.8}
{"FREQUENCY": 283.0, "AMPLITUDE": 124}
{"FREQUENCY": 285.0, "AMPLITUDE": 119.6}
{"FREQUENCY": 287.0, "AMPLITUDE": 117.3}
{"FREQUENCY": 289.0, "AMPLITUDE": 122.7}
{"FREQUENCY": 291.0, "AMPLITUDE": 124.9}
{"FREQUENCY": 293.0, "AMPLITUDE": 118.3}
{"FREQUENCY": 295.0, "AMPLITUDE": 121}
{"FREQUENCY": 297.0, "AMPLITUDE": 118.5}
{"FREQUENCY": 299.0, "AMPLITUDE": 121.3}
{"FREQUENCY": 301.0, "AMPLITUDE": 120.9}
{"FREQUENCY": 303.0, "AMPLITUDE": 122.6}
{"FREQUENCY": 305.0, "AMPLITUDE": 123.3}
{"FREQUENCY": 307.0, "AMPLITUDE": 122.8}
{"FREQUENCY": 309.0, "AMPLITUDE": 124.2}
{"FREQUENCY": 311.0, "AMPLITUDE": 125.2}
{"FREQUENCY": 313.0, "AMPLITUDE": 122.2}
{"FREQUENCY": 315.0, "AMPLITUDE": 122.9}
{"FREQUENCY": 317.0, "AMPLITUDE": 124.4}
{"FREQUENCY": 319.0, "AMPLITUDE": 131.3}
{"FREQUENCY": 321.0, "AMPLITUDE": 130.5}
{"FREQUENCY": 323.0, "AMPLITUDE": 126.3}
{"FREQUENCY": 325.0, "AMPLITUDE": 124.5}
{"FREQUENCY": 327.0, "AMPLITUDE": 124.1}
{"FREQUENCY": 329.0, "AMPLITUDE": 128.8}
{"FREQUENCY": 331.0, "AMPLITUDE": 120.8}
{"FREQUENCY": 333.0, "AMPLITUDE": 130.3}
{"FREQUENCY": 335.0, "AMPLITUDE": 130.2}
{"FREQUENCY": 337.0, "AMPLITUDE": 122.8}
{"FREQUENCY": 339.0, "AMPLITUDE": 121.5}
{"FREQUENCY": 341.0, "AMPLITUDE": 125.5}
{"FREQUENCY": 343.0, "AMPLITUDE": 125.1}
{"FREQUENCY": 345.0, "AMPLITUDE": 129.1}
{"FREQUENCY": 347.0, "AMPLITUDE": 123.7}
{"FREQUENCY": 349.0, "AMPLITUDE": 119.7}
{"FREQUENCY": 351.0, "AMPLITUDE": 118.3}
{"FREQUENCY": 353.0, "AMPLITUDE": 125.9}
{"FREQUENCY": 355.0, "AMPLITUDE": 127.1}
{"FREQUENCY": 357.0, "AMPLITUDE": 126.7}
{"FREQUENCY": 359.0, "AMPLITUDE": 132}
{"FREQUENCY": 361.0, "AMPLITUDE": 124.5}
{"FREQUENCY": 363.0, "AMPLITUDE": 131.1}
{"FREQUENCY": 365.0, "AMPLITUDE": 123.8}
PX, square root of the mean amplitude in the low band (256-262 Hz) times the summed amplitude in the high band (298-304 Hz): 208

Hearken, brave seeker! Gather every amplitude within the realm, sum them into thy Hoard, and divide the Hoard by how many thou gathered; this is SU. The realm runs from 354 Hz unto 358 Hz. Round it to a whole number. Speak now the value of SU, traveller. 127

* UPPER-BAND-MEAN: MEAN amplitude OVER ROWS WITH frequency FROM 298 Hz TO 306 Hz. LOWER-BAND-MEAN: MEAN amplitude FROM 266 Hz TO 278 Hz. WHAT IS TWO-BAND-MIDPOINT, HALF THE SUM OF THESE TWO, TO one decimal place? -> 120.2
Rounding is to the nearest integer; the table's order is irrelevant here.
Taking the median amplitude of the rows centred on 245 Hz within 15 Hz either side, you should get 118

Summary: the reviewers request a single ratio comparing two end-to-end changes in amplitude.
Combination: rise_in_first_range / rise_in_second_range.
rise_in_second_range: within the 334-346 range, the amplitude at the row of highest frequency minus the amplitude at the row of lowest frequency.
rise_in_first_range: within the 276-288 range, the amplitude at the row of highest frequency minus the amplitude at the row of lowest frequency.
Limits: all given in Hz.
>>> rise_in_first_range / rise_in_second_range 2.27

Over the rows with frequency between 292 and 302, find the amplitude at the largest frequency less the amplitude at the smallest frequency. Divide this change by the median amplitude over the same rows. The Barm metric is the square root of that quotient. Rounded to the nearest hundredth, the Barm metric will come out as 0.15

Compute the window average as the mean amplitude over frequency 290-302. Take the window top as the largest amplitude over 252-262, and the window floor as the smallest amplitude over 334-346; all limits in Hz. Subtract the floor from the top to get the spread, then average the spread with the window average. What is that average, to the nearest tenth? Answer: 60.3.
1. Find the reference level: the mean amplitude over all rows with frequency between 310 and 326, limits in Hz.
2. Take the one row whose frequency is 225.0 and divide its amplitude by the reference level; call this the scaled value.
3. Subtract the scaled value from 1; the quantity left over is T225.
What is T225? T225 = 0.015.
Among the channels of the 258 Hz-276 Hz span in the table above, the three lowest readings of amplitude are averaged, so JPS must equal 115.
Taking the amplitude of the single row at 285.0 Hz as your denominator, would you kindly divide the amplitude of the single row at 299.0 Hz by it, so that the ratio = 1.01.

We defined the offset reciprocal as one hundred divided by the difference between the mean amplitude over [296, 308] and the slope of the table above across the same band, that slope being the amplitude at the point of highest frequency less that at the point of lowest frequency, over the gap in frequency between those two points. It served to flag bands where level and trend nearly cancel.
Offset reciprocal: 0.826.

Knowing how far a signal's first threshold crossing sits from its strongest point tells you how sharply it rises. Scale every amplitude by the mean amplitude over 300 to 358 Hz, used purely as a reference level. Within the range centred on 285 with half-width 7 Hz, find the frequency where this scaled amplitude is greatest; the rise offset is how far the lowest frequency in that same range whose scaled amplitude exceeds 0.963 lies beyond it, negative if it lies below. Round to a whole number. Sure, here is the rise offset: -8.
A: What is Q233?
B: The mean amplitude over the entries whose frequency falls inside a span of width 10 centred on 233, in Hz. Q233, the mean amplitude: 118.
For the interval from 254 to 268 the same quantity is 117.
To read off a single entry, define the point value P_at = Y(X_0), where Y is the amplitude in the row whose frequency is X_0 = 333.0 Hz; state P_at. 130.3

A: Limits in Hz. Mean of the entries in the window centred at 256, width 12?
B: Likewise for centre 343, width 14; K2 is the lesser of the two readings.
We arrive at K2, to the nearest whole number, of 119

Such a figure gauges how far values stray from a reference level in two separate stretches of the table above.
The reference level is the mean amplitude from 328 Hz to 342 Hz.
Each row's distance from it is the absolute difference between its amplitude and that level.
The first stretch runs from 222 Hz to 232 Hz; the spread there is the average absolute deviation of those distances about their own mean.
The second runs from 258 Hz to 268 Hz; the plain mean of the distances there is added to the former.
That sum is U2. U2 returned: 11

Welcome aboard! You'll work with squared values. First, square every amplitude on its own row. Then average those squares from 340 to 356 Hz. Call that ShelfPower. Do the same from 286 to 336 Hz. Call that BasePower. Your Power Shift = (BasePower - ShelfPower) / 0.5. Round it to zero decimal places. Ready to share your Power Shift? -157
